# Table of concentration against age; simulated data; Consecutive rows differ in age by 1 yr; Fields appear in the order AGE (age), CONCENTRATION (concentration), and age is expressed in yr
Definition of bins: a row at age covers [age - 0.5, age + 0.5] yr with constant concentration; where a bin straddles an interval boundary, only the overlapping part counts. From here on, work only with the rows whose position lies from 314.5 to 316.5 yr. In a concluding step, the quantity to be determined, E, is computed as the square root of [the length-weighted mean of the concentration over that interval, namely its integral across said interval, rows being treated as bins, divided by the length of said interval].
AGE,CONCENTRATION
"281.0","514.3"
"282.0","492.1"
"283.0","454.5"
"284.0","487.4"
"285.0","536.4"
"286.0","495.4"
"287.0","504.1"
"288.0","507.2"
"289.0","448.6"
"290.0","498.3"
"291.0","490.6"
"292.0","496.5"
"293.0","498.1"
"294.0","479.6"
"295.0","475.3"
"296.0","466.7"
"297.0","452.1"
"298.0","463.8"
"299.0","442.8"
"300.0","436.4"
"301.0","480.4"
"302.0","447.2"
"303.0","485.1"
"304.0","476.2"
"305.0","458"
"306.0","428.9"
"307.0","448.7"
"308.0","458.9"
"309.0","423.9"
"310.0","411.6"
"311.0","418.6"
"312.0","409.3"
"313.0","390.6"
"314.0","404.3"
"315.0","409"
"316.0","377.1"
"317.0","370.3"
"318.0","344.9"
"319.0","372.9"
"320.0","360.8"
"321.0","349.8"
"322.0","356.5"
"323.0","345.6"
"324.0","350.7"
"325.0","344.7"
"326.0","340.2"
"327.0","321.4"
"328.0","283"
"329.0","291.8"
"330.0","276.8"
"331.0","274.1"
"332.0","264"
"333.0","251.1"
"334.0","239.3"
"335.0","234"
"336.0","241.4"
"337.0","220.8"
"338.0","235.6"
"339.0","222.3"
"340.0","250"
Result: 20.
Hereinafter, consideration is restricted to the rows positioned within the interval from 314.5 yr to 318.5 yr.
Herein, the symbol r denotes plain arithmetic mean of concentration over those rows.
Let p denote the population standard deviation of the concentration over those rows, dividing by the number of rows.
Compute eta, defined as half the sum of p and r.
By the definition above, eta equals 199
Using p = 22.8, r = 375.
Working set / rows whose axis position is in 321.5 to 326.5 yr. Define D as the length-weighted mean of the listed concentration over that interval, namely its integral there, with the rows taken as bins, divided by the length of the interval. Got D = 348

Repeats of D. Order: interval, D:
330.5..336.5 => 251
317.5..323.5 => 355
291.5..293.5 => 497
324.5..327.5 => 335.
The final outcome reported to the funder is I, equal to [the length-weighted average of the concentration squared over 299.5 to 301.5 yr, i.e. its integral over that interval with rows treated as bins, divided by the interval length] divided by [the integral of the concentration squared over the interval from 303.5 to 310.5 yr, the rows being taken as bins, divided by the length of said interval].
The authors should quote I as 1.1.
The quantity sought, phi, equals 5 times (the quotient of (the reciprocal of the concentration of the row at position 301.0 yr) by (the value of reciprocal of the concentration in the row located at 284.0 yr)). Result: 5.1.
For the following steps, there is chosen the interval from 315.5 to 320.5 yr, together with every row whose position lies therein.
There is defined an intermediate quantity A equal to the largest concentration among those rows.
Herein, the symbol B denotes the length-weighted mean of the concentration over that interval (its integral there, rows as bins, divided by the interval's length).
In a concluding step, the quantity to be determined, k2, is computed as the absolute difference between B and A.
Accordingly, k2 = 12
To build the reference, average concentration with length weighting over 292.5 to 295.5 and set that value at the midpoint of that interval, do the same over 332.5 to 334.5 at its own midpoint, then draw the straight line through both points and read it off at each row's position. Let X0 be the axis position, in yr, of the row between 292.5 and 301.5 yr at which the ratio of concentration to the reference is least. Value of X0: 297.0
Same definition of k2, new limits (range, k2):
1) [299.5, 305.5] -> 21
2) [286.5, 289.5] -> 21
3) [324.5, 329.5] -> 28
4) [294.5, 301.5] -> 21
